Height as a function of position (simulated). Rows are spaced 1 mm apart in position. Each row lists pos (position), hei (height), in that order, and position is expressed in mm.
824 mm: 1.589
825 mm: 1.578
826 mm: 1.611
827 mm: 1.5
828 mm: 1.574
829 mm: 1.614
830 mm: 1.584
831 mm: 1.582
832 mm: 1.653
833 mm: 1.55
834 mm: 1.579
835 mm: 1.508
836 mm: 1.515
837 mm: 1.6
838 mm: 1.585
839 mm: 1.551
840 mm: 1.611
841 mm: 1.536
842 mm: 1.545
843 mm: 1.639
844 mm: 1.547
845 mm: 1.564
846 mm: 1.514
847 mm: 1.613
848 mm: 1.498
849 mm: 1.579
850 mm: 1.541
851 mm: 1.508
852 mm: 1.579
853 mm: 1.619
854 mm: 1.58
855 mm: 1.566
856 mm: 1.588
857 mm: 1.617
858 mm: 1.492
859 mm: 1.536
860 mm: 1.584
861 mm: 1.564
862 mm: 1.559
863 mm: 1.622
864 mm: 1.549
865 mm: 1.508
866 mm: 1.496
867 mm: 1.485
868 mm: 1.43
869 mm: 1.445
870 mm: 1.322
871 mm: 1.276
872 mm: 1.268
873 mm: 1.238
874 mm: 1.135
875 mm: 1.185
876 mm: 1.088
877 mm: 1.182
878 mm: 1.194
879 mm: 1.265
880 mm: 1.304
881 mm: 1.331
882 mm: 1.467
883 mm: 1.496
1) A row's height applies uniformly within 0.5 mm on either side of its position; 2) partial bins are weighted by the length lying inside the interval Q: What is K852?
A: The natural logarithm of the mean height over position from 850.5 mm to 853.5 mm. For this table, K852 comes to 0.450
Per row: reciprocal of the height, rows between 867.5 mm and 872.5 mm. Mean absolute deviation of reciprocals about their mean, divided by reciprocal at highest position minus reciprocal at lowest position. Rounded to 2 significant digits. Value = 0.43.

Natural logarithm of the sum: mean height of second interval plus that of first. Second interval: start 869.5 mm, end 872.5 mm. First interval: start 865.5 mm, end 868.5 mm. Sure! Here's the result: 1.01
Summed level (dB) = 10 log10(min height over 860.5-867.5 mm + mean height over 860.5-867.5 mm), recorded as 4.81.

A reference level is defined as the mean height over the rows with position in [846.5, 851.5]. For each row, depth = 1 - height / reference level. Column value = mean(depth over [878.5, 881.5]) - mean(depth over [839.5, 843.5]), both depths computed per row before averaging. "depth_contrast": 0.183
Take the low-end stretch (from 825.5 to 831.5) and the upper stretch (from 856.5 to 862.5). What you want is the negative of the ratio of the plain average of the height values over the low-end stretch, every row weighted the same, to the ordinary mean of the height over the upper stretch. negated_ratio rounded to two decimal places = -1.01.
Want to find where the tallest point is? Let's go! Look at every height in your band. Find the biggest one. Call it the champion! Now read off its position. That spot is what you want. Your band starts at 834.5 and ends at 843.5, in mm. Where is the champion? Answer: 843 mm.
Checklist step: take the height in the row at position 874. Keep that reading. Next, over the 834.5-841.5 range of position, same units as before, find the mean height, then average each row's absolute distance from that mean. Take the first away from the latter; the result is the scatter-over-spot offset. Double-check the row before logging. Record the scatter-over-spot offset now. -1.10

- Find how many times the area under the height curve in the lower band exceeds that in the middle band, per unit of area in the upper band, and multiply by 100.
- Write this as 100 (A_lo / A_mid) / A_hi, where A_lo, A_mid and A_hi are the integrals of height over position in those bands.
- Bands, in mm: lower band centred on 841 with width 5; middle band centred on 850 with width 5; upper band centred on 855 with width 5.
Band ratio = 13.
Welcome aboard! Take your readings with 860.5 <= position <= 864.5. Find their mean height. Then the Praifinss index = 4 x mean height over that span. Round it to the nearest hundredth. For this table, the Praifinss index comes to 6.29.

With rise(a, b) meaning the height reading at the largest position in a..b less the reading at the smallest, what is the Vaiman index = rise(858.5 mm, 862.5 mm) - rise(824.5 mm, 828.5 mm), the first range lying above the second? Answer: 0.03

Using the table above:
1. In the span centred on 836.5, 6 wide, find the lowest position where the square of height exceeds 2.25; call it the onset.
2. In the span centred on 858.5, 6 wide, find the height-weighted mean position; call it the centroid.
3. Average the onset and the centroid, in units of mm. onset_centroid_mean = 846.2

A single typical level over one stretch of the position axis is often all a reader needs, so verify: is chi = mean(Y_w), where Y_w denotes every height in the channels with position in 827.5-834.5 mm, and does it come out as 1.59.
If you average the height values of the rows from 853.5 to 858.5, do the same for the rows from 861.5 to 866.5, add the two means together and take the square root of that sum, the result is 1.765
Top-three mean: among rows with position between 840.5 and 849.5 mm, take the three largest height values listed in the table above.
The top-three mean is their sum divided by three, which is 1.610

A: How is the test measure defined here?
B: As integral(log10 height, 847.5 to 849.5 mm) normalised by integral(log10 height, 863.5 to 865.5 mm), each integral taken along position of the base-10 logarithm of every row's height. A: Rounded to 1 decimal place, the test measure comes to 1.0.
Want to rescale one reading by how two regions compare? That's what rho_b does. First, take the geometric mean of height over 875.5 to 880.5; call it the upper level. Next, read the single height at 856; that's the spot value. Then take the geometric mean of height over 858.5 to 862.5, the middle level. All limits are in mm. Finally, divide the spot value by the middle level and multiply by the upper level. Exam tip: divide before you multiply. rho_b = 1.23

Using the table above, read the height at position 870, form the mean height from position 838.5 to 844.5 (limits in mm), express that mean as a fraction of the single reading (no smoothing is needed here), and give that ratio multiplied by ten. 11.9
